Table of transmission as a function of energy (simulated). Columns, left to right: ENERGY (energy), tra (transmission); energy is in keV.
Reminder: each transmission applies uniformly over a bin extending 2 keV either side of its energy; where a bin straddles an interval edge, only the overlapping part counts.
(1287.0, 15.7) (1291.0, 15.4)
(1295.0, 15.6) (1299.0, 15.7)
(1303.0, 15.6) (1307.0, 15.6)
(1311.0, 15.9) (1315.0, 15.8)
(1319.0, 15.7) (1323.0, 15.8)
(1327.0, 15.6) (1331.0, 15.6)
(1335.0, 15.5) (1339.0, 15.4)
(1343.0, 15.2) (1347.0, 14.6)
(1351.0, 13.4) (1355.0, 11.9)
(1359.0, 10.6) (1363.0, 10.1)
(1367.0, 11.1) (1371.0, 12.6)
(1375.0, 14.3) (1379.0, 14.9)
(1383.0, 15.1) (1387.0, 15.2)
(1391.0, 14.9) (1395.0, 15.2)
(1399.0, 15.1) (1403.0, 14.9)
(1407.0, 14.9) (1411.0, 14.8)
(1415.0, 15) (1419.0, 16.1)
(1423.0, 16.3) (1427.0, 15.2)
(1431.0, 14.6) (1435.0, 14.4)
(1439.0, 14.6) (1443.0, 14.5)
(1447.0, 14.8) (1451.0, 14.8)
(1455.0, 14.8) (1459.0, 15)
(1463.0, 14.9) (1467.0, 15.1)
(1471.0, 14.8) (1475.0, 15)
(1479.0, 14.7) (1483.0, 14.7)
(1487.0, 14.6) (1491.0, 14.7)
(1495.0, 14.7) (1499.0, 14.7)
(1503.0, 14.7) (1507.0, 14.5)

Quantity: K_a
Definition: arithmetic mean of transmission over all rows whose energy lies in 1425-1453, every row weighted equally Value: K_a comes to 14.7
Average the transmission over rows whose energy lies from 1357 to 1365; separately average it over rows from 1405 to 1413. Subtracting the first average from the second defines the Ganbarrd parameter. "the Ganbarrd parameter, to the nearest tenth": 4.5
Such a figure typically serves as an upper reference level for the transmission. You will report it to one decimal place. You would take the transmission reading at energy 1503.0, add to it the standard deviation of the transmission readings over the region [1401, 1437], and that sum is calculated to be 15.3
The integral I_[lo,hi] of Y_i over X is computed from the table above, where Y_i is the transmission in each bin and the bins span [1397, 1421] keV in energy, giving 363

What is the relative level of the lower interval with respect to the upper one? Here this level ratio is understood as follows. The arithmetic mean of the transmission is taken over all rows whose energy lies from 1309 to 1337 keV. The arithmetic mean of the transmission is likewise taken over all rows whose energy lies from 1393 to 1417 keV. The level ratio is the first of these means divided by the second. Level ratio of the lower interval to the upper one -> 1.05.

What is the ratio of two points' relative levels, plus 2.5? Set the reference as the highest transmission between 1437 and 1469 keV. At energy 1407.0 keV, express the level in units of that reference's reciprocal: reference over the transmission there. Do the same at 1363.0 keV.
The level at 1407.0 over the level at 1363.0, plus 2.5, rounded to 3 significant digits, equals 3.18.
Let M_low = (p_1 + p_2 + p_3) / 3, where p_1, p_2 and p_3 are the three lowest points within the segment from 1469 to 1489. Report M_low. 14.67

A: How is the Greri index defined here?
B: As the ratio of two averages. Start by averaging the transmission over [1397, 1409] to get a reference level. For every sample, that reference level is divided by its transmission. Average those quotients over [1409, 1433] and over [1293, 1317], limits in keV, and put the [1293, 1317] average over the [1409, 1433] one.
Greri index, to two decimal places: 0.98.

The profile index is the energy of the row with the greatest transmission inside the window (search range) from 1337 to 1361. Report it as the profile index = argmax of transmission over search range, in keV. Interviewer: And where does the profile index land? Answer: 1339.0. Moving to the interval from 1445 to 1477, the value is 1467.0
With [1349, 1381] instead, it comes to 1379.0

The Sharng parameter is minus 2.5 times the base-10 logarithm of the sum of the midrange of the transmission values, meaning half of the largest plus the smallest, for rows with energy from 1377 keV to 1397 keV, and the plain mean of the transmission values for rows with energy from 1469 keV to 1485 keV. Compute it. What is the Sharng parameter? -3.69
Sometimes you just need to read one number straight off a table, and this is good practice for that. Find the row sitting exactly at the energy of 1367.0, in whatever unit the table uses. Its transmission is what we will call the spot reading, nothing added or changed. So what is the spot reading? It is 11.1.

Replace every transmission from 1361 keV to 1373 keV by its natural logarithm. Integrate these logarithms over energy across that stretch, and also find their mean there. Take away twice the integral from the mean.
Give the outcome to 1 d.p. -55.6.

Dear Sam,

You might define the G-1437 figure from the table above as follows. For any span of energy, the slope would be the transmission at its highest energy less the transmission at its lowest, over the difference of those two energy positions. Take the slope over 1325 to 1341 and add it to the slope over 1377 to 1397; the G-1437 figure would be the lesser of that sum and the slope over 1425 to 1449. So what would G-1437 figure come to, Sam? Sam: -0.020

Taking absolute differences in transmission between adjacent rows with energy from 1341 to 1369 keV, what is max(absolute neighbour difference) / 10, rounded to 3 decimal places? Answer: 0.150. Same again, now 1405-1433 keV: 0.110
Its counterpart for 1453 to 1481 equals 0.030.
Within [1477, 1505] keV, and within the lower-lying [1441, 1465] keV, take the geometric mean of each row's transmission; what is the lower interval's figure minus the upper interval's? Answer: 0.1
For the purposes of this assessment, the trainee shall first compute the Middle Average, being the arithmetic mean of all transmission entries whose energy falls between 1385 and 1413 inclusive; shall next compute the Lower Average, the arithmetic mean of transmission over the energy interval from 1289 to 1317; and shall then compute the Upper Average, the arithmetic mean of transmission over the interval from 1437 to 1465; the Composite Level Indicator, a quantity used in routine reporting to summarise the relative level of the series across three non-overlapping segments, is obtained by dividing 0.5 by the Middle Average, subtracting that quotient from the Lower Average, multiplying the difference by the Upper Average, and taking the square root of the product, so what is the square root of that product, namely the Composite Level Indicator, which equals 15.2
